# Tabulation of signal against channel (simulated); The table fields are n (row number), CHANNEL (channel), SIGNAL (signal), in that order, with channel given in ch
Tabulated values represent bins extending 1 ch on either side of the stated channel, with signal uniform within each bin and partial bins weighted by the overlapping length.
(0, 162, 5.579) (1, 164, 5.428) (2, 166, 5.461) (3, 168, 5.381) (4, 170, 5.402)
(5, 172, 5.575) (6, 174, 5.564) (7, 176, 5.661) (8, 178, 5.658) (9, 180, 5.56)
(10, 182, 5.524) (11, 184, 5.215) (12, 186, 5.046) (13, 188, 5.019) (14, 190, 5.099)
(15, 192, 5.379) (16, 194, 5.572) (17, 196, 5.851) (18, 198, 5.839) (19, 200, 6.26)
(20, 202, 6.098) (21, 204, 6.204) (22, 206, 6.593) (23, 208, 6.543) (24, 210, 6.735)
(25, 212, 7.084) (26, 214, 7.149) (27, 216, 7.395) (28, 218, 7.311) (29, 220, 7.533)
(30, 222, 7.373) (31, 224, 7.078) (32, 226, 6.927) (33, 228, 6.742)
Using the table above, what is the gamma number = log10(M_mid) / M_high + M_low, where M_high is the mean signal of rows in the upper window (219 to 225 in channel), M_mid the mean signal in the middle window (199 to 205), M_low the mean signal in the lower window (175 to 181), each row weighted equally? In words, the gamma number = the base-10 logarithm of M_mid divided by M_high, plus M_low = 5.73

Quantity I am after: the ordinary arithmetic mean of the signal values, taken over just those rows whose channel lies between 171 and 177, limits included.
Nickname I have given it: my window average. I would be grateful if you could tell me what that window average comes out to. 5.6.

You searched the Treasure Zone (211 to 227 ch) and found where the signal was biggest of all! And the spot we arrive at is 220 ch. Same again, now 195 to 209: 206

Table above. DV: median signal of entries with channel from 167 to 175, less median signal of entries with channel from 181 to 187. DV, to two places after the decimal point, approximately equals 0.27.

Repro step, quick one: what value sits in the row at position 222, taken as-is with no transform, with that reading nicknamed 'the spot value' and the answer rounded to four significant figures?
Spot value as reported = 7.373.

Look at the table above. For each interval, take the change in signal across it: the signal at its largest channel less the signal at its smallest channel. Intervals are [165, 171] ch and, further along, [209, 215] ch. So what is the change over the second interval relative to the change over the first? -7.0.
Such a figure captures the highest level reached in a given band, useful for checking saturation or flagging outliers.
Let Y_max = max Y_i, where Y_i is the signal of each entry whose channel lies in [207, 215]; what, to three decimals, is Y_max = 7.149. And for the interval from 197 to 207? 6.593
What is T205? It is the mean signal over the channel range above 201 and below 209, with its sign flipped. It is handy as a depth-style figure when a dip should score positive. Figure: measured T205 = -6.4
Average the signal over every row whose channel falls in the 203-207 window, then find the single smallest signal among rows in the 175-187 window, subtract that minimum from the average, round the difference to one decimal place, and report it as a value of 1.4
